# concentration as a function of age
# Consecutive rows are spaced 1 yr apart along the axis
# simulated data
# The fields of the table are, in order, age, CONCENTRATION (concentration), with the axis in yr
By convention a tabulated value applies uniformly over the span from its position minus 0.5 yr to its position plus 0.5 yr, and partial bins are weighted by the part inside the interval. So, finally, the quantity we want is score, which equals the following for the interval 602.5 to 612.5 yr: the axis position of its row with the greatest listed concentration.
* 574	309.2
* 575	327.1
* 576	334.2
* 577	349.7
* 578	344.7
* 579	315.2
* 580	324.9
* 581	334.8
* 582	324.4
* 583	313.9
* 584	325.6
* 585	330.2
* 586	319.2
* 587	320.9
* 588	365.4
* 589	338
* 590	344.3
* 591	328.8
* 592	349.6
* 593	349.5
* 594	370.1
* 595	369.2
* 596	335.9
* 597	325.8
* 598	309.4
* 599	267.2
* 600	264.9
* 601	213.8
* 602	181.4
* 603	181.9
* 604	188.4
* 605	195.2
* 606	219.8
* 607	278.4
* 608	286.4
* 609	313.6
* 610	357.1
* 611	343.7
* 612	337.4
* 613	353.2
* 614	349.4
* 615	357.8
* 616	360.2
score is 610 yr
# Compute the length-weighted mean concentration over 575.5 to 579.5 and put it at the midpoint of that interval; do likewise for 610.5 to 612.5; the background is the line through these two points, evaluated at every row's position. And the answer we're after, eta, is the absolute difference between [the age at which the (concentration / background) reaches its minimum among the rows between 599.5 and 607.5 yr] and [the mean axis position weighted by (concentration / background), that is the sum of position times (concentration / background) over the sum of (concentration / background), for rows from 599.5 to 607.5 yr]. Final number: 1.5 yr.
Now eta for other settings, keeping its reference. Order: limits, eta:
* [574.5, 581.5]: 1.0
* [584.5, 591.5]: 2.0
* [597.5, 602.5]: 2.3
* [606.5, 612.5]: 2.6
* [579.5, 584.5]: 1.0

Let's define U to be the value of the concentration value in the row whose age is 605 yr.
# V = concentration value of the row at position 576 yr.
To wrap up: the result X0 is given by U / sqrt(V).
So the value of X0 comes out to 11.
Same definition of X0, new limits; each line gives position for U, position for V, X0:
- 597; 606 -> 22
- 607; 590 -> 15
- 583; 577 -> 17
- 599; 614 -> 14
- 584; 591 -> 18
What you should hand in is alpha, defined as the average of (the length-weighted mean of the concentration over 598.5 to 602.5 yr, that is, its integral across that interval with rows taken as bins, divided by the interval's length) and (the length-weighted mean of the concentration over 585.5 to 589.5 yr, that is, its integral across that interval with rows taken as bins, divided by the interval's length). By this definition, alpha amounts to 284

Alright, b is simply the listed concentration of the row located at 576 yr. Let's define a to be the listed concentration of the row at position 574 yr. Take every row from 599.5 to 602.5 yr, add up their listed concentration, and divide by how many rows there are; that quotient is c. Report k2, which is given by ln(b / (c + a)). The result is -0.46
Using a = 309.2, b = 334.2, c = 220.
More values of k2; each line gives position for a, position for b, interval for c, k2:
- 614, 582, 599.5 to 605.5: -0.53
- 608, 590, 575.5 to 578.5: -0.60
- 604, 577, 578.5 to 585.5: -0.38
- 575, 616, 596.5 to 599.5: -0.56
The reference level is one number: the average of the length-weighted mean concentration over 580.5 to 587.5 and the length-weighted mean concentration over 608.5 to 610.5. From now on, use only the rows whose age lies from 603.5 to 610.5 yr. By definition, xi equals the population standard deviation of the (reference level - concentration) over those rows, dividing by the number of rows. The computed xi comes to 59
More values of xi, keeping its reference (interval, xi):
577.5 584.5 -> 10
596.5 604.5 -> 54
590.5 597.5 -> 17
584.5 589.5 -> 17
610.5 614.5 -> 6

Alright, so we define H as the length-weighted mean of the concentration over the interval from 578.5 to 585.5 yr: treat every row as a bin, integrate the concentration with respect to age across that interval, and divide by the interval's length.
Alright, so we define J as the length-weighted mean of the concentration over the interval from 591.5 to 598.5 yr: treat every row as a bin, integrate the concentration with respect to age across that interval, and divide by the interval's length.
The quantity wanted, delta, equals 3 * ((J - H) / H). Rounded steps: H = 324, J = 344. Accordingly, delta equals 0.2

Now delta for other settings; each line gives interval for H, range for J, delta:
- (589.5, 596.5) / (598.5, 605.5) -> -1.2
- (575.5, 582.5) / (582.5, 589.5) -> 0.0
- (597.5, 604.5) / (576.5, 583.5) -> 1.3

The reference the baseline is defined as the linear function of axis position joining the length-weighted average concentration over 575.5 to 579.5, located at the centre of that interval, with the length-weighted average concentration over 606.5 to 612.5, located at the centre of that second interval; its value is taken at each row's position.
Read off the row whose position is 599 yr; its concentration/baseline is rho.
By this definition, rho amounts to 0.82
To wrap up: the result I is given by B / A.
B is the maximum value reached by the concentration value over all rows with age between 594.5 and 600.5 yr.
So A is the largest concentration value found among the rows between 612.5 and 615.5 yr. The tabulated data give 1.03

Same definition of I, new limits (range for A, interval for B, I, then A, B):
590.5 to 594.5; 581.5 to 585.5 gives 0.89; 370.1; 330.2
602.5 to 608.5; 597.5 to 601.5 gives 1.08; 286.4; 309.4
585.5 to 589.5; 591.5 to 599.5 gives 1.01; 365.4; 370.1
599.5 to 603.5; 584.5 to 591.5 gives 1.38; 264.9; 365.4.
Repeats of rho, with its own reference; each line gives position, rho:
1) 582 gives 0.97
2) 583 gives 0.94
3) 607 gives 0.87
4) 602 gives 0.56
